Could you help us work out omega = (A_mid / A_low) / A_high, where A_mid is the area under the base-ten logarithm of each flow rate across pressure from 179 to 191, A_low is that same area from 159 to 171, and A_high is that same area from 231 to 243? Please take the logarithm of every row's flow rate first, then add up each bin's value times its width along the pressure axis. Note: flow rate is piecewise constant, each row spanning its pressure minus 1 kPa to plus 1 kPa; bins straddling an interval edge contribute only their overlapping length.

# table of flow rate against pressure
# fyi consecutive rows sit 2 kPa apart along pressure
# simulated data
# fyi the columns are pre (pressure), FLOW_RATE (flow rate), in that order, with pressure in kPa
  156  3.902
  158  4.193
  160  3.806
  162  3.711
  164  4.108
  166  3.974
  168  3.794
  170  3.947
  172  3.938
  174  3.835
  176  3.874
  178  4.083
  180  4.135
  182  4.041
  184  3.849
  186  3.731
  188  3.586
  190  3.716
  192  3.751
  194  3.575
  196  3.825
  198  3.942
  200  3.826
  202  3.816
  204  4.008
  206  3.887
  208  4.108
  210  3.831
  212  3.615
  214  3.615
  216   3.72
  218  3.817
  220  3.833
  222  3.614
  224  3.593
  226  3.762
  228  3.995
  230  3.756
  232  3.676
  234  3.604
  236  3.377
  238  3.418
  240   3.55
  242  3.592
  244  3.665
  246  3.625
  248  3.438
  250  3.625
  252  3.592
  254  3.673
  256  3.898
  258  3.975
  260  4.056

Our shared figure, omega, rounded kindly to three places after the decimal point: 0.151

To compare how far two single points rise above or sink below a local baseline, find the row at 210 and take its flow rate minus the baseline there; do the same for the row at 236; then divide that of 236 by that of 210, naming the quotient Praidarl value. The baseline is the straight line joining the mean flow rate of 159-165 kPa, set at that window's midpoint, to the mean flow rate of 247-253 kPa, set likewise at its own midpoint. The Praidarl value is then -2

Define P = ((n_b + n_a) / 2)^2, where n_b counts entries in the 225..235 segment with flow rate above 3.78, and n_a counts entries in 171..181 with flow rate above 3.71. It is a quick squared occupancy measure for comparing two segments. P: 9.0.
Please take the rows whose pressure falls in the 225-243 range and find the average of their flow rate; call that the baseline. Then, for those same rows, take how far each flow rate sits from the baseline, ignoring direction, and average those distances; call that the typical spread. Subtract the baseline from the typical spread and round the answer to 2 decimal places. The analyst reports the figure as -3.49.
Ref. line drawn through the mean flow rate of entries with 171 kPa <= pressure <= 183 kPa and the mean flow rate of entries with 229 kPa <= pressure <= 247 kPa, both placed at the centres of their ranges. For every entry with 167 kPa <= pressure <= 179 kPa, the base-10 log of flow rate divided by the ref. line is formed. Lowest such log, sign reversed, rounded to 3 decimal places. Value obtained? 0.028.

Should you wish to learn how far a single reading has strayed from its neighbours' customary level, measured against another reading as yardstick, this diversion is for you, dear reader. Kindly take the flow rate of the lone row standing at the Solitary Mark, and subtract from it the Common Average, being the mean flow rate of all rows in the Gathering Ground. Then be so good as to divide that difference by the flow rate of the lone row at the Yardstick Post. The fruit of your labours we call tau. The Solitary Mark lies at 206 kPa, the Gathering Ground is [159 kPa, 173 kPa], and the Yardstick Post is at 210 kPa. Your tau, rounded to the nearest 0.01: 0.00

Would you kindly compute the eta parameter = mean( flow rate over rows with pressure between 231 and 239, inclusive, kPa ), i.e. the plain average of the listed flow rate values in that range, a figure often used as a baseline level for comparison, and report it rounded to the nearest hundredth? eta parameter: 3.52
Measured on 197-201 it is 3.88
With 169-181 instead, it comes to 3.97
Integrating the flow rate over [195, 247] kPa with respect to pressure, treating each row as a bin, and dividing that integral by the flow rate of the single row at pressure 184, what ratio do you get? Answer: 50.4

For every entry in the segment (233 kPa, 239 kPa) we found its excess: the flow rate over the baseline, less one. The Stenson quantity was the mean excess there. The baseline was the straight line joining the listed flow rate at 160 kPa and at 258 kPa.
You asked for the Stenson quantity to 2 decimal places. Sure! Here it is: -0.12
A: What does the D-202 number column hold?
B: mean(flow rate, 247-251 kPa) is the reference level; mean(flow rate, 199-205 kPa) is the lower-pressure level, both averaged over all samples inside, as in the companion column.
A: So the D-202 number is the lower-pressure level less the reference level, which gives 0.35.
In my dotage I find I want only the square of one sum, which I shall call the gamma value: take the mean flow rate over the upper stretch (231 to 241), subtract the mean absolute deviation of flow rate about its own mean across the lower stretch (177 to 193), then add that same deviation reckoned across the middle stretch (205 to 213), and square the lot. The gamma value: 12.2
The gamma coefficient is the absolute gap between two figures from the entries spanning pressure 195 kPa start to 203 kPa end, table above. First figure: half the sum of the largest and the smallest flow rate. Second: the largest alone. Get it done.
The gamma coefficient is 0.06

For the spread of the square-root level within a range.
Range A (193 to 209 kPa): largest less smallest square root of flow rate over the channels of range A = 0.14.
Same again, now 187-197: 0.06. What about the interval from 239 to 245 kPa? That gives 0.03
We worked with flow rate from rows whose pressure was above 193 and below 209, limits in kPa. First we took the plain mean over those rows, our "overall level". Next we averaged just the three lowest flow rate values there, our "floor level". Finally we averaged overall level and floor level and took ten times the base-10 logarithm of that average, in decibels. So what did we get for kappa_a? 5.80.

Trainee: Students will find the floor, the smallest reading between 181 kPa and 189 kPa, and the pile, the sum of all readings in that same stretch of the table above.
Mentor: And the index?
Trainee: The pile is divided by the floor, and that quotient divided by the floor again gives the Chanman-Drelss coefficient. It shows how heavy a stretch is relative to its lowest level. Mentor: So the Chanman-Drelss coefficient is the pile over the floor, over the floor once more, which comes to 1.18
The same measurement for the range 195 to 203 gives 1.06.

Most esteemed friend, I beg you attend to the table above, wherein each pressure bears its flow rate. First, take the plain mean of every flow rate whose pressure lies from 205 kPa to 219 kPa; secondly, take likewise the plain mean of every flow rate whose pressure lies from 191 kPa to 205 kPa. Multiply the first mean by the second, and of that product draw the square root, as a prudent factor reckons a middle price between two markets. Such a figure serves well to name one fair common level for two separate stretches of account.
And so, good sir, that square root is 3.810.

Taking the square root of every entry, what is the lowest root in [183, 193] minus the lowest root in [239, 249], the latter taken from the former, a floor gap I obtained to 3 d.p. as 0.039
